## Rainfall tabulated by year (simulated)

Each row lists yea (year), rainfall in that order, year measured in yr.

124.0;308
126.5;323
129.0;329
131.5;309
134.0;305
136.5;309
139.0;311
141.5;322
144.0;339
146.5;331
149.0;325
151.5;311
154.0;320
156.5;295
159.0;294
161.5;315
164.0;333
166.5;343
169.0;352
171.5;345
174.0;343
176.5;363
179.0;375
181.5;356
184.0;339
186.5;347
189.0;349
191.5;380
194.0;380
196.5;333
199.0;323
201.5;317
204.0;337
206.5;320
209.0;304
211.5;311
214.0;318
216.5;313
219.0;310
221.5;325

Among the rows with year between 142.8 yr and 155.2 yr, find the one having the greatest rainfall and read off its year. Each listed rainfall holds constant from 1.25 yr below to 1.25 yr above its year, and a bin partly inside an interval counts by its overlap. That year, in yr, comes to 144.0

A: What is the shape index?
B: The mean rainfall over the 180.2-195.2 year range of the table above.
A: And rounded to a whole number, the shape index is 358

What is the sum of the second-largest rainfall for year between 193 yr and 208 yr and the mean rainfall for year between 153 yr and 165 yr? 648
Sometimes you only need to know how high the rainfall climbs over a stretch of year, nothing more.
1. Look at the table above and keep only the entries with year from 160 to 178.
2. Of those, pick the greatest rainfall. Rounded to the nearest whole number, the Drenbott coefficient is 363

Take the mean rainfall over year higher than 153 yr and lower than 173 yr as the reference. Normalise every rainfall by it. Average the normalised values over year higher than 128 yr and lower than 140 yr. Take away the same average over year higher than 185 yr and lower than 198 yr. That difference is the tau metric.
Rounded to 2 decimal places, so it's -0.14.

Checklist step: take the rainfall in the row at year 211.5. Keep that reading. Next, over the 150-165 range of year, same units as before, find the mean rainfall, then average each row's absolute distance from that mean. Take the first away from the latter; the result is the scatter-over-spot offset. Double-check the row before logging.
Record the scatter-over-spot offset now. -300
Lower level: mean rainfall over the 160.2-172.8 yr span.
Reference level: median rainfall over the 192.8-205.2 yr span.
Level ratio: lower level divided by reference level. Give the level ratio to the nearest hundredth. 1.01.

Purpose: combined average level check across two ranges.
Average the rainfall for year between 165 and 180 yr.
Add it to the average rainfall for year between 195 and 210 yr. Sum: 676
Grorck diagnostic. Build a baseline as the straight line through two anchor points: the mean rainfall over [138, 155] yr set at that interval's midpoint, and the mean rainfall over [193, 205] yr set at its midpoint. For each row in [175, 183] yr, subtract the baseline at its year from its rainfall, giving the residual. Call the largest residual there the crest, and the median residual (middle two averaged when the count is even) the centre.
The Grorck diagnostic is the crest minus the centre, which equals 11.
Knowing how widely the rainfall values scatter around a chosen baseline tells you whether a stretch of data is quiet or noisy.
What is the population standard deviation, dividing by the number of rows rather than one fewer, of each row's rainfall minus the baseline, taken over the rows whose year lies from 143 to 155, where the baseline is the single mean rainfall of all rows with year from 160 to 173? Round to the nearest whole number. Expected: 10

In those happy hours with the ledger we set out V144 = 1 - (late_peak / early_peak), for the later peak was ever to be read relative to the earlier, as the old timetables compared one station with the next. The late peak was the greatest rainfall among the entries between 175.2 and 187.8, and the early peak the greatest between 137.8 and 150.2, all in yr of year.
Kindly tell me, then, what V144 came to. -0.11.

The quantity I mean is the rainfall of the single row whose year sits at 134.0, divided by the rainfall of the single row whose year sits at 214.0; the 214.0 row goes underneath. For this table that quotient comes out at 0.96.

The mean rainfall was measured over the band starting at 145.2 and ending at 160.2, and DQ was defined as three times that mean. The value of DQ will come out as 938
